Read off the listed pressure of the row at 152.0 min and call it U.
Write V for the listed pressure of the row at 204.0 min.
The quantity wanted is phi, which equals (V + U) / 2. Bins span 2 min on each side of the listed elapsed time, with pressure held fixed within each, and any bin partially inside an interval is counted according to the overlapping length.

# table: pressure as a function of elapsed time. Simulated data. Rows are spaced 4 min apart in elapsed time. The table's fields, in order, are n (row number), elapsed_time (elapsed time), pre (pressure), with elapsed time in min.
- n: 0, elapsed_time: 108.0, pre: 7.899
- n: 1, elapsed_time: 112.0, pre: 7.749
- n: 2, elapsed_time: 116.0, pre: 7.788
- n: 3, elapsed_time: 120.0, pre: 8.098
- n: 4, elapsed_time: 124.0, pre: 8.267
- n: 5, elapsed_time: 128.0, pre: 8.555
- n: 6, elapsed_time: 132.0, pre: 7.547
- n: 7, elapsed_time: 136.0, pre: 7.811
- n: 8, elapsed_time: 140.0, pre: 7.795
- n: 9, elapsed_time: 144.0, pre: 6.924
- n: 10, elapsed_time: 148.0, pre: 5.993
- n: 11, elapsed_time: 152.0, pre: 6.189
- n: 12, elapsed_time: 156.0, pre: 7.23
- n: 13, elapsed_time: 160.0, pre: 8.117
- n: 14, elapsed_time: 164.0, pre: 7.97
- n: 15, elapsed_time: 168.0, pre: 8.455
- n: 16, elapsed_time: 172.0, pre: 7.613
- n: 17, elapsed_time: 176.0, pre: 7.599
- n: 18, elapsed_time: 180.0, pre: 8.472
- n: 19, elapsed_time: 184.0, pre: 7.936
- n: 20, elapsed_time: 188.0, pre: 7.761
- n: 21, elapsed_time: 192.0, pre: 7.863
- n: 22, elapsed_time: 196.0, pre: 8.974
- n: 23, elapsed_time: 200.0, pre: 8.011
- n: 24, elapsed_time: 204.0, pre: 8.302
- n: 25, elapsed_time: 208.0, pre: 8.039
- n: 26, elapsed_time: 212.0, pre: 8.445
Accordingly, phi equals 7.2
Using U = 6.189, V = 8.302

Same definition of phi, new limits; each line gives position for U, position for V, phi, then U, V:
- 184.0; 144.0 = 7.4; 7.936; 6.924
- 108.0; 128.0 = 8.2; 7.899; 8.555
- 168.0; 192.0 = 8.2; 8.455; 7.863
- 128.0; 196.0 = 8.8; 8.555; 8.974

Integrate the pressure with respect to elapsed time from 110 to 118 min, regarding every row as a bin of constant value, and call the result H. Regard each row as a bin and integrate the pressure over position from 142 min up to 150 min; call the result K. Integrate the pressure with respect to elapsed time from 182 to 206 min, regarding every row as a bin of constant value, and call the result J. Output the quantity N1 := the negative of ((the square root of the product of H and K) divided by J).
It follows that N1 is -0.3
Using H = 62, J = 195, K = 52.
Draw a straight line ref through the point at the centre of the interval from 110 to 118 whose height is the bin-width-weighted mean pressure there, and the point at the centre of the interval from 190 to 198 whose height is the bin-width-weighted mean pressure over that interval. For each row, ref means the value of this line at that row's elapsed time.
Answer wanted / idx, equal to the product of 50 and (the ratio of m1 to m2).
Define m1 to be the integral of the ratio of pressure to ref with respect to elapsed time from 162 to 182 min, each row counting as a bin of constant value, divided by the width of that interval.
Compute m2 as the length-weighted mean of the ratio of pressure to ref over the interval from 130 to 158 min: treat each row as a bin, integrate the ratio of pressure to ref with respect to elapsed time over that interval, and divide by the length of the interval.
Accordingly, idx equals 55.1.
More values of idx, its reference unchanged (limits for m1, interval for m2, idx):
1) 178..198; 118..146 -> 49.3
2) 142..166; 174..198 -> 45.0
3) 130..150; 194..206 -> 45.4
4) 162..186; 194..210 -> 49.4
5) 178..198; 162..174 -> 50.2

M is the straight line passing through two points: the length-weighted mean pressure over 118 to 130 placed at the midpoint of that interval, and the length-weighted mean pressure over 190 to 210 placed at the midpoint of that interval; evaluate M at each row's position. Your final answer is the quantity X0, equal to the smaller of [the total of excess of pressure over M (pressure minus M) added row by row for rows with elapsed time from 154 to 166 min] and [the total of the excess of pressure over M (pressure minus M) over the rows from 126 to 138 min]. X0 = -1.5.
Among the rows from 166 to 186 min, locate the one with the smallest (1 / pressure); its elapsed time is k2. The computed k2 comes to 180.0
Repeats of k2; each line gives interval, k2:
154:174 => 168.0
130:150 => 136.0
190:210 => 196.0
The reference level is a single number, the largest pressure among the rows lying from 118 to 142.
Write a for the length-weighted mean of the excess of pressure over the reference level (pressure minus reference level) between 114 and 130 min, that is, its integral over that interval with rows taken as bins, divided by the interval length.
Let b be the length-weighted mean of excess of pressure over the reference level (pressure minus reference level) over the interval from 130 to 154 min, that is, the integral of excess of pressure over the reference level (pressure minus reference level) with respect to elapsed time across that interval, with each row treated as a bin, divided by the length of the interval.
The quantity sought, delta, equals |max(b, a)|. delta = 0.38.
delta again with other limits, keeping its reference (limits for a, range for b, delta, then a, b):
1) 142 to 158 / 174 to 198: 0.45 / -2.0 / -0.5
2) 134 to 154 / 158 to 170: 0.37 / -1.6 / -0.4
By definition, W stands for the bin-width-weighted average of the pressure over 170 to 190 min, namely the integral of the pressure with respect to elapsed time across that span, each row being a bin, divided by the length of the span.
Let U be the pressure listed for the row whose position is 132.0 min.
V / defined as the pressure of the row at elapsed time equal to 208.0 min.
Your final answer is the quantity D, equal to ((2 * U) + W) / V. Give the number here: 2.86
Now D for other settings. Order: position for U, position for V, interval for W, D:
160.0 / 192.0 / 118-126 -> 3.11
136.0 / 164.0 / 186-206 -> 2.99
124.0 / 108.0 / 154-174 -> 3.09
